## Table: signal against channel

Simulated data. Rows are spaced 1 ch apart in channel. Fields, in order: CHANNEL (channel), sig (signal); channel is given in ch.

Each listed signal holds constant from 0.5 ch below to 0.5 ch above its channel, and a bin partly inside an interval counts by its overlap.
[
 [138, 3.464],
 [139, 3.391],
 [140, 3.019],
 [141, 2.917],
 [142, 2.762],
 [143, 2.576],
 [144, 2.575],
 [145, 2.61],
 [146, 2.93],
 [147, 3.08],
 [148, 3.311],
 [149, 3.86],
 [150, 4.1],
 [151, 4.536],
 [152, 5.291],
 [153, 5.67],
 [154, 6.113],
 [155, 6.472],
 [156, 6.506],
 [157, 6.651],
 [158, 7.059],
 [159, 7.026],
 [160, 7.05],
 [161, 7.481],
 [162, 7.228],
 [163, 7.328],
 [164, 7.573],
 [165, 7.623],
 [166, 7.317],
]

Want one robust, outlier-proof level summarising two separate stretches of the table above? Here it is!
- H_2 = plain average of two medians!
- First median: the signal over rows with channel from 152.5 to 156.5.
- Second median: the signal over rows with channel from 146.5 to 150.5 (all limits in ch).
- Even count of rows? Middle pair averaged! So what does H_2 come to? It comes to 4.9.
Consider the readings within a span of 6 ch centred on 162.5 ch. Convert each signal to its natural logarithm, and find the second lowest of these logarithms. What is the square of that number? 4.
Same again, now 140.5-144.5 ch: 1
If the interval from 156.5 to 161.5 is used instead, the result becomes 4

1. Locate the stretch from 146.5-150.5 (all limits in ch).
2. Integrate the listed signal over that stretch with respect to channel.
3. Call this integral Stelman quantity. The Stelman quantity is 14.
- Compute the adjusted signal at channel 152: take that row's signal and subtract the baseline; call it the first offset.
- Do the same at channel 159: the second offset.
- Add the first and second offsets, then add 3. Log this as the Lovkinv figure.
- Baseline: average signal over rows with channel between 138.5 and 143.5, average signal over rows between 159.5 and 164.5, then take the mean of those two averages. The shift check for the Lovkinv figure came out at 5.1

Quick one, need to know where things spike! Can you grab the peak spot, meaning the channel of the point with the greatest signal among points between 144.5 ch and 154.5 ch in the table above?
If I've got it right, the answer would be 154 ch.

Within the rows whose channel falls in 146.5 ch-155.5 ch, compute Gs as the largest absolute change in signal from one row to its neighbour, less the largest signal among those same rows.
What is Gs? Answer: -5.7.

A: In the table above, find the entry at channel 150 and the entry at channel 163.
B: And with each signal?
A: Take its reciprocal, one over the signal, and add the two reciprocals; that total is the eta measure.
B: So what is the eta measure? 0.38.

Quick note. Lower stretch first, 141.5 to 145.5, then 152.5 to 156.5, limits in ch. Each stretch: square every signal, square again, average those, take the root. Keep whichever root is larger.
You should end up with 39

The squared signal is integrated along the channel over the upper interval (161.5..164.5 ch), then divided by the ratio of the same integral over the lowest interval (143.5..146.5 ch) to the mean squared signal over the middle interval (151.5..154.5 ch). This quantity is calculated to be 241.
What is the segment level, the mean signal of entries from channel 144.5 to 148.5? 3.0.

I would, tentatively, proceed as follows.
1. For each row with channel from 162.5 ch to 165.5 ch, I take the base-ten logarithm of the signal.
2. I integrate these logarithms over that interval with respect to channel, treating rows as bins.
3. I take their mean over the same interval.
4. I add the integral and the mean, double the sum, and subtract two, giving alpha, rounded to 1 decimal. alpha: 5.0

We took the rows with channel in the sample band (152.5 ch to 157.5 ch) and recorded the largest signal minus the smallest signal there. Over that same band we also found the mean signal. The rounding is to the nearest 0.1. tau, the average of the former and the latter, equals 3.6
